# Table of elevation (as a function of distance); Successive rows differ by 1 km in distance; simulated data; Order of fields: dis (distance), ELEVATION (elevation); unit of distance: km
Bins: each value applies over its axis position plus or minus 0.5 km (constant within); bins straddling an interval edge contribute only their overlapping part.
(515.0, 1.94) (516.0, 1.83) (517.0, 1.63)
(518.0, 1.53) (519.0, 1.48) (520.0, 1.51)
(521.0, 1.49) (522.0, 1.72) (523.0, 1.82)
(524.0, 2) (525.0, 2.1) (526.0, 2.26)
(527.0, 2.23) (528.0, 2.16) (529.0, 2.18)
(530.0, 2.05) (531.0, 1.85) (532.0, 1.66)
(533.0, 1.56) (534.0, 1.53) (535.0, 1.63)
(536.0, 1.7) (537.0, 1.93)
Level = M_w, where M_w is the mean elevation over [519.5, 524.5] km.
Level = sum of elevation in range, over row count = 1.71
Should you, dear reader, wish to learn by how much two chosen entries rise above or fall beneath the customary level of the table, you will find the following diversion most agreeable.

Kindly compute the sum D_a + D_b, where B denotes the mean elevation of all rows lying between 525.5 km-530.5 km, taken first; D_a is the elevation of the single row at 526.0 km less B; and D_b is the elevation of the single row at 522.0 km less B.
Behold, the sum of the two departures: -0.37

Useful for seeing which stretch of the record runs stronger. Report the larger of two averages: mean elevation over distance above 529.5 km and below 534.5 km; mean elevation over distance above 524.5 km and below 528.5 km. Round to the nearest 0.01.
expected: 2.19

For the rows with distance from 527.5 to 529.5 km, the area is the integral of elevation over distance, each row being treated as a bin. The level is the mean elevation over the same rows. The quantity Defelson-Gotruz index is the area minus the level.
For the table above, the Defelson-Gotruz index 2.17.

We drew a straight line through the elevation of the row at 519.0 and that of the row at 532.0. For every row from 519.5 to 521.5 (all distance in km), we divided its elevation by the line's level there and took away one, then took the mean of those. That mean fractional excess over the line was 0.00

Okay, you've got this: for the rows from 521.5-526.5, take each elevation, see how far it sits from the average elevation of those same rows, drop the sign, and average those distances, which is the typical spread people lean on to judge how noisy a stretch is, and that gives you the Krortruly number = 0.17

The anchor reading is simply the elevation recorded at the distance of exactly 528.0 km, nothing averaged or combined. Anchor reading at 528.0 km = 2.16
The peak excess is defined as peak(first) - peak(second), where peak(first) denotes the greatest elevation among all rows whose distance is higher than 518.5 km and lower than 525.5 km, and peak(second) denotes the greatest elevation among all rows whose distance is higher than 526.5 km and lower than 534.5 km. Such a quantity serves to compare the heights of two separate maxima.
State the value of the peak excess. -0.1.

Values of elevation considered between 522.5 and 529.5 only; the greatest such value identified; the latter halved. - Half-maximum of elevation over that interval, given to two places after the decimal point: 1.13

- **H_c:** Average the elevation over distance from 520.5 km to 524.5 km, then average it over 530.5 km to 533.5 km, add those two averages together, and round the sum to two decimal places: 3.45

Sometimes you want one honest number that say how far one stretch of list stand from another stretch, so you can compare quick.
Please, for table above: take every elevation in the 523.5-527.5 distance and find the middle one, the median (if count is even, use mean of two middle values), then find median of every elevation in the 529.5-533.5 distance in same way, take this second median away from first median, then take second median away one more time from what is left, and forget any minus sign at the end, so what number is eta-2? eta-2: 1.3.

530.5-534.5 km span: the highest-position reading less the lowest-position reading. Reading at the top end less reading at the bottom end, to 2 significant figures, -0.32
